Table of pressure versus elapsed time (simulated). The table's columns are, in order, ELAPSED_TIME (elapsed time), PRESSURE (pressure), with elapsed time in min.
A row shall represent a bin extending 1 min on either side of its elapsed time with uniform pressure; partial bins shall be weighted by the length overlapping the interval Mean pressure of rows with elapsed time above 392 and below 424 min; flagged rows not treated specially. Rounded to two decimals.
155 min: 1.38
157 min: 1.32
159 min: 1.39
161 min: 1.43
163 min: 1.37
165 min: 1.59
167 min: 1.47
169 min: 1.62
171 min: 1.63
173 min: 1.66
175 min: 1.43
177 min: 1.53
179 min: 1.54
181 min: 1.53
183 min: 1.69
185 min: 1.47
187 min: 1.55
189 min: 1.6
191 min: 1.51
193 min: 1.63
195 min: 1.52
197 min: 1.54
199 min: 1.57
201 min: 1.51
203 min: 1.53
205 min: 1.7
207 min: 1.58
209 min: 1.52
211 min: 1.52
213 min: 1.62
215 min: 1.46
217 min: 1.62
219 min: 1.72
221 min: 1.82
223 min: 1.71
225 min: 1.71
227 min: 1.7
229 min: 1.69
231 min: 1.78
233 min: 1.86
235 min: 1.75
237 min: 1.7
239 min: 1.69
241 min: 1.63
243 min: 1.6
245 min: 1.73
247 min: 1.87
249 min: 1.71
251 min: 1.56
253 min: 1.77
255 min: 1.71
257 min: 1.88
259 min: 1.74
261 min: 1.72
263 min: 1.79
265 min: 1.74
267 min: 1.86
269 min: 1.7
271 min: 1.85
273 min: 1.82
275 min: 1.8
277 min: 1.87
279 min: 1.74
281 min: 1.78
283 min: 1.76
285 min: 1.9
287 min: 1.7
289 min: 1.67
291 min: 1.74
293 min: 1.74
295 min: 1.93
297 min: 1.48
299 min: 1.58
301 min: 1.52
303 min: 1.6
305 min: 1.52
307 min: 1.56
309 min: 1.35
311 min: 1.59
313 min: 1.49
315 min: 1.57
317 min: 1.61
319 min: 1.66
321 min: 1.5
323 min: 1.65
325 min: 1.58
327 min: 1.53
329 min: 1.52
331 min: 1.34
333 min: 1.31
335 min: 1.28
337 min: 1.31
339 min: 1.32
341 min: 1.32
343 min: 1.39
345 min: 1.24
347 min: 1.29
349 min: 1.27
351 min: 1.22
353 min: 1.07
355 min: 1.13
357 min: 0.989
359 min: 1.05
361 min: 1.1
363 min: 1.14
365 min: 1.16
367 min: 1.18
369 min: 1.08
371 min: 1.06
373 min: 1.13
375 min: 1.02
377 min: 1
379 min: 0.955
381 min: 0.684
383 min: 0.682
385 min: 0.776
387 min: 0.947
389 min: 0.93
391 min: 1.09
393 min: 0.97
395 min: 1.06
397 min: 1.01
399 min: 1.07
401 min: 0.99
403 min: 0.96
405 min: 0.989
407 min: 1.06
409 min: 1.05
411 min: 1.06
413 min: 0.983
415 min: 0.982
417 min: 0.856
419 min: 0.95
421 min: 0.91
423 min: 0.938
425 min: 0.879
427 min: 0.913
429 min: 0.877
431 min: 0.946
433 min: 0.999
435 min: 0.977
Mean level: 0.99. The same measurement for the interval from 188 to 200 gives 1.56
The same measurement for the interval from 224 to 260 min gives 1.73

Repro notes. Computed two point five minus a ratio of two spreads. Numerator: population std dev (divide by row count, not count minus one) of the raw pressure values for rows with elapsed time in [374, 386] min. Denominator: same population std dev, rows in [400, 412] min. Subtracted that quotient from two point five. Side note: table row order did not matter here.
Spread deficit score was -1.1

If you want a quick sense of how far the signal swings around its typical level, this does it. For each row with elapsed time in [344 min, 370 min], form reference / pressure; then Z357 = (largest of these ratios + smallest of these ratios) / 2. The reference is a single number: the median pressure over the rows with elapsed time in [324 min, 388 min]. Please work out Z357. 1.03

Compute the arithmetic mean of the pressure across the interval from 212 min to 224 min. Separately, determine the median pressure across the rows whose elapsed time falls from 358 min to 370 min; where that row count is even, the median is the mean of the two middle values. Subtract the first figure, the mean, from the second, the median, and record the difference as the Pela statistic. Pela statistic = -0.5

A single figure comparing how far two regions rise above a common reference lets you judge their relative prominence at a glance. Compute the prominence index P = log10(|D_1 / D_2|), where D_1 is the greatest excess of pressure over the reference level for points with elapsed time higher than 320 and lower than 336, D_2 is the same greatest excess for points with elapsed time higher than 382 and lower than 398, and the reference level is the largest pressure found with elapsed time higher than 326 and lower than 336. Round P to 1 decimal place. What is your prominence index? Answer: -0.6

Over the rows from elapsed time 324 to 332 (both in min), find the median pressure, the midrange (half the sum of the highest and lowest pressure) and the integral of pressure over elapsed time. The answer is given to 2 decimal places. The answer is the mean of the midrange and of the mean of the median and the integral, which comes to 4.10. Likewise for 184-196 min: 5.80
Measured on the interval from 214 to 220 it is 3.60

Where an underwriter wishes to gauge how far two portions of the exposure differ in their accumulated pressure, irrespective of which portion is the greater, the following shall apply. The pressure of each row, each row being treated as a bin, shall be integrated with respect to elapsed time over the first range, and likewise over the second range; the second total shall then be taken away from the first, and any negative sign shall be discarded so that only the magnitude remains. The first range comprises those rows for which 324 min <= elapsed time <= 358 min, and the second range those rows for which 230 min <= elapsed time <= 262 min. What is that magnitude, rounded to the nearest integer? 11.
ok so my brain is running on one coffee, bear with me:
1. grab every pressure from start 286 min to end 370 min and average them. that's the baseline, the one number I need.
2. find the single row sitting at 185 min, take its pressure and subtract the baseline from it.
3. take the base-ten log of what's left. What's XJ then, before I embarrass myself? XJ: -1.23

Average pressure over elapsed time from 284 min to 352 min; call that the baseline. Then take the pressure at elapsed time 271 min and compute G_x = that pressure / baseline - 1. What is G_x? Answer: 0.23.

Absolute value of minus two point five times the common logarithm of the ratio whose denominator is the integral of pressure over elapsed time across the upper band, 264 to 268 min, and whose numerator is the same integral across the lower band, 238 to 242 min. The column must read 0.09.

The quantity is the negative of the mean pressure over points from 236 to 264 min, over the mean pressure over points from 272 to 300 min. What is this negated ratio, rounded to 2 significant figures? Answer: -0.98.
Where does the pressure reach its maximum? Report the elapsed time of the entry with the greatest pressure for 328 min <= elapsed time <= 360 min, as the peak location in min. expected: 329 min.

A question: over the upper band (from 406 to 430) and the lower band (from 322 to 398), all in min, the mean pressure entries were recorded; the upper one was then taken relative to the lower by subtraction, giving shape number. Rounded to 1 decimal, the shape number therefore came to -0.2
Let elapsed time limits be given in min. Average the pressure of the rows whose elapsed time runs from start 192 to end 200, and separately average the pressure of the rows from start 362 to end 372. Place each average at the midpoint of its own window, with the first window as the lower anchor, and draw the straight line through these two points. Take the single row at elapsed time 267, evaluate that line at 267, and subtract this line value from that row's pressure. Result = 0.48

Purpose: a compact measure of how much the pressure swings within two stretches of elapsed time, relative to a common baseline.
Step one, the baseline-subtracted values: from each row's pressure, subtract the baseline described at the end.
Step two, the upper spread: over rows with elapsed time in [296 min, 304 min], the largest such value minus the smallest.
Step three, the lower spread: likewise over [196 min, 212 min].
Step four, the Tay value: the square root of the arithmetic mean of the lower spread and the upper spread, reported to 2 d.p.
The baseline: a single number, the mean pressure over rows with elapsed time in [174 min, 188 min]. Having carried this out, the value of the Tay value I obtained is 0.39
